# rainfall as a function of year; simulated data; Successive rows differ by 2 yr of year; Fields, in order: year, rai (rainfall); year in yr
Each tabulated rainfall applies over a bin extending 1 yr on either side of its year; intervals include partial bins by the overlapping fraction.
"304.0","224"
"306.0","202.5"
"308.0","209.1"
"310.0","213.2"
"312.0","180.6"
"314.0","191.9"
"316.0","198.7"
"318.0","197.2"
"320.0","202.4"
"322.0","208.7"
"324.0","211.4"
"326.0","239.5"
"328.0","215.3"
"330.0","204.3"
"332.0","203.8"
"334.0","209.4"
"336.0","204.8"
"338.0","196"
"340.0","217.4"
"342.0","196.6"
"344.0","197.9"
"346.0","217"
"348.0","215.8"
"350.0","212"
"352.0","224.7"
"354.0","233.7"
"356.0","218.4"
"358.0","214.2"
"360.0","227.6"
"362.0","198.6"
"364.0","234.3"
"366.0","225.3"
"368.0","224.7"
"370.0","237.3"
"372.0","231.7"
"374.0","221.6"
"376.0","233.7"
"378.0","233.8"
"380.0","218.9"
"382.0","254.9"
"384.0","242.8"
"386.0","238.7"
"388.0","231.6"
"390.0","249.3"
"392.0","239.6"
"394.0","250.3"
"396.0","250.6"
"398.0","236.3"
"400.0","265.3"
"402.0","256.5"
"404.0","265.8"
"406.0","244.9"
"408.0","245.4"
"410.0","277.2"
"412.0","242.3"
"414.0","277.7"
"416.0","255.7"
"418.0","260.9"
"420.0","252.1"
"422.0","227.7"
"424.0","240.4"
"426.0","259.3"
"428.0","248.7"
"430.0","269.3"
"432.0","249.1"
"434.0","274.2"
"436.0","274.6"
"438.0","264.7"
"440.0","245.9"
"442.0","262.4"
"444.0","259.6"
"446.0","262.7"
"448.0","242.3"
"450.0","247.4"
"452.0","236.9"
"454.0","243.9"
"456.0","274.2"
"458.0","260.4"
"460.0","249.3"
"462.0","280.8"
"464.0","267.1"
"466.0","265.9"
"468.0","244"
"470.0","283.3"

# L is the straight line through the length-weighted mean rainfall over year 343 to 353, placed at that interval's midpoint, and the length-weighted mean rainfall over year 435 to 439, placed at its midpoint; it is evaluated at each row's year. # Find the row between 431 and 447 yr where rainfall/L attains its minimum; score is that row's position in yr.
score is 440.0 yr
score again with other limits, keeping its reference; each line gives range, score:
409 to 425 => 422.0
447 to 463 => 452.0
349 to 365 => 362.0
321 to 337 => 336.0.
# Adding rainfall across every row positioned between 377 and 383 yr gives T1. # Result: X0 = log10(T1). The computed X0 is 2.85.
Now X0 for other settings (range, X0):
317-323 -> 2.78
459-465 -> 2.90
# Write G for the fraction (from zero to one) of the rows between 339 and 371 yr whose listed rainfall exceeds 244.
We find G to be 0.0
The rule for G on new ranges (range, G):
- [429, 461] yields 0.8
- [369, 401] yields 0.3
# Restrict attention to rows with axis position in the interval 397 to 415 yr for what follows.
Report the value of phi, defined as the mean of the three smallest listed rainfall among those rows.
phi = 241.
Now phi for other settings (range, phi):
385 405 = 236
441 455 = 241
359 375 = 215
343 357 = 209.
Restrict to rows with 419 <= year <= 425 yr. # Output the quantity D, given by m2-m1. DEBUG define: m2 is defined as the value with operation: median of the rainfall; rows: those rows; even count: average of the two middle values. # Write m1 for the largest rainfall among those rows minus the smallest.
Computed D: 216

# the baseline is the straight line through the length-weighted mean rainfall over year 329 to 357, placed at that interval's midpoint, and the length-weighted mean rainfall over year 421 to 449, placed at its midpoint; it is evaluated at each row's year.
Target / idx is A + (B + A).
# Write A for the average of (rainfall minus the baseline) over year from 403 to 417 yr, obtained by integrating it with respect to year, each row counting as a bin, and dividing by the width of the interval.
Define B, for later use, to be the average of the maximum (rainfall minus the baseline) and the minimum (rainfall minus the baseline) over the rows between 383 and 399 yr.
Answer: 37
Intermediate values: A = 14.9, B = 7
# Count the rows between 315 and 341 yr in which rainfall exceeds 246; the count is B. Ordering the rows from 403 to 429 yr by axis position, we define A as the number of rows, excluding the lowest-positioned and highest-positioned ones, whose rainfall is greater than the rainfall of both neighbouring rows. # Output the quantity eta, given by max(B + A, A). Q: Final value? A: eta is 4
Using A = 4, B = 0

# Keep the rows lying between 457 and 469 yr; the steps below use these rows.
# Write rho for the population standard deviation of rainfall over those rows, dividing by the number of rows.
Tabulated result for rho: 12.1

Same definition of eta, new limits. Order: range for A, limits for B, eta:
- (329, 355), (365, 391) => 5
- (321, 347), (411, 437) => 13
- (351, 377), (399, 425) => 12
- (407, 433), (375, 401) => 10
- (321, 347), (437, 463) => 12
